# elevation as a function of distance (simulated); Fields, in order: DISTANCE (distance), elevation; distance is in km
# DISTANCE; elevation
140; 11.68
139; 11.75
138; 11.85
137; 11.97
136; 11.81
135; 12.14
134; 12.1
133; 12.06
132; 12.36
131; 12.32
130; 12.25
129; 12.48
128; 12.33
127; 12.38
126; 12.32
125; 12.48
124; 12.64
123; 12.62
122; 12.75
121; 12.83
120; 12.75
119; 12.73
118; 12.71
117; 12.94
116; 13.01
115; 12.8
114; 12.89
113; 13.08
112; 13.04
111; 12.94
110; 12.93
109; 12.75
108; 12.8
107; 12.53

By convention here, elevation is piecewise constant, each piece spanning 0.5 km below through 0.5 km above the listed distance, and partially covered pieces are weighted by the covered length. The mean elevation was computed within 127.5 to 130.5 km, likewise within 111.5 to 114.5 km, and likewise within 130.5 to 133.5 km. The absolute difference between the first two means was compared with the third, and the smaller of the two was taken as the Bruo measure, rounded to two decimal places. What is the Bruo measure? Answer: 0.65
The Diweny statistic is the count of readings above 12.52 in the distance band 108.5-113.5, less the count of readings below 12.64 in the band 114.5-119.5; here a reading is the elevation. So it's 5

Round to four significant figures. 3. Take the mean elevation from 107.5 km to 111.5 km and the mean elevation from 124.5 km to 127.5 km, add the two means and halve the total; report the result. 12.62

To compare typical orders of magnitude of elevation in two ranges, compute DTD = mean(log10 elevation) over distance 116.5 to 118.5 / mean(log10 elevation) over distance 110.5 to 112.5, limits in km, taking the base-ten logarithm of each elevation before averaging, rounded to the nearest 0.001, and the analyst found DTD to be 0.995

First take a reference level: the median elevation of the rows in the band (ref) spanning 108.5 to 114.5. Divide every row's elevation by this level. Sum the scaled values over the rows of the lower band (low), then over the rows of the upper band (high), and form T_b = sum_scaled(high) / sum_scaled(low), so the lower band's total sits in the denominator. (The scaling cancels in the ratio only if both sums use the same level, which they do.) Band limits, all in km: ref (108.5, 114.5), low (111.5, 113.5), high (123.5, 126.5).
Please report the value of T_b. 1.4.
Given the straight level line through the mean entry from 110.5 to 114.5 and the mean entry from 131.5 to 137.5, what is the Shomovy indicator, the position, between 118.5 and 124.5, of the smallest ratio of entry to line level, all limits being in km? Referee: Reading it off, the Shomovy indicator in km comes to 119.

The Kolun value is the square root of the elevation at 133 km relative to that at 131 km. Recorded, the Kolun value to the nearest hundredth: 0.99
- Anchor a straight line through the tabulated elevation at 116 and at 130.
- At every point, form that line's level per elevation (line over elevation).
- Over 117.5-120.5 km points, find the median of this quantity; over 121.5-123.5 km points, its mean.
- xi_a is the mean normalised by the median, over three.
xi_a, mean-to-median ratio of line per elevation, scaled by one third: 0.330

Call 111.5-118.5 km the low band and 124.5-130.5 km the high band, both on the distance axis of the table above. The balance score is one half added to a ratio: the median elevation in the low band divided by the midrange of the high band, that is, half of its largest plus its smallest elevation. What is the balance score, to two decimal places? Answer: 1.55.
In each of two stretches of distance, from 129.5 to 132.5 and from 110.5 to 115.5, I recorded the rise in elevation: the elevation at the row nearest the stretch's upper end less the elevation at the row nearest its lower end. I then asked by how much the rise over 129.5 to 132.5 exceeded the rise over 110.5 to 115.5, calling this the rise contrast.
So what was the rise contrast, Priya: 0.25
